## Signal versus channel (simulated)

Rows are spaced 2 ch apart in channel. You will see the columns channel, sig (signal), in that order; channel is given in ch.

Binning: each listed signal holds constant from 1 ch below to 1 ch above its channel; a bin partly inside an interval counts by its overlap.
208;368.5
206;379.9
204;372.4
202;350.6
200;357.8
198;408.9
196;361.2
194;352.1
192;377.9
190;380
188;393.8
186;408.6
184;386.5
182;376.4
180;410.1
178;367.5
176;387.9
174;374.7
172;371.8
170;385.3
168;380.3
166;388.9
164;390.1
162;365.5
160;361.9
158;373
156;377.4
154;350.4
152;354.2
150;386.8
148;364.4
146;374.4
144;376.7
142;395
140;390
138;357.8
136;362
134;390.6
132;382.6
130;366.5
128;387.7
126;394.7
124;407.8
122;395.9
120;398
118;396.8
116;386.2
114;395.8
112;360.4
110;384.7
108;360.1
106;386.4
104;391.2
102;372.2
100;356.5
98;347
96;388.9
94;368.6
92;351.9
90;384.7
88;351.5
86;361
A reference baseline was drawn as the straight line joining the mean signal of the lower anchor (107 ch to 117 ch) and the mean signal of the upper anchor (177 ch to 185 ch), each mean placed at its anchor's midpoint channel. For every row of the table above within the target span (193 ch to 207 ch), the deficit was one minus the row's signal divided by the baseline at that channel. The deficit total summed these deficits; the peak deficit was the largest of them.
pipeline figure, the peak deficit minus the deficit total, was -0.23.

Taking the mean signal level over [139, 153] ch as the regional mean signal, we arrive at 377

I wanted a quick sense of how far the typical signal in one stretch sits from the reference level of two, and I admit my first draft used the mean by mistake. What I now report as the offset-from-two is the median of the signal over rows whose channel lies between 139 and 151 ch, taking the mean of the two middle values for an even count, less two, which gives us 380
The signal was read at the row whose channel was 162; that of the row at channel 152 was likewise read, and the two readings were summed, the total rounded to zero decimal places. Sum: 720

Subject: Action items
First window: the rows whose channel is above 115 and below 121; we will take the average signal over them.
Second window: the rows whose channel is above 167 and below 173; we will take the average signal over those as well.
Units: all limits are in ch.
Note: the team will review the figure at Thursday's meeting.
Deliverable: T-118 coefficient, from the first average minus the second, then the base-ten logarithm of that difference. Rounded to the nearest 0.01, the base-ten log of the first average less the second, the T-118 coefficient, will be 1.16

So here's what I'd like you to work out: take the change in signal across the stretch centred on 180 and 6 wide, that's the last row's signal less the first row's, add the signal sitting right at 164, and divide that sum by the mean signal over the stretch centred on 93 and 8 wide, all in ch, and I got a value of 1.07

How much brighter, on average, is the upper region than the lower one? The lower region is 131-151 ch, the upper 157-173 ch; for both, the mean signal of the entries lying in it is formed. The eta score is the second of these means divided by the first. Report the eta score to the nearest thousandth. 0.998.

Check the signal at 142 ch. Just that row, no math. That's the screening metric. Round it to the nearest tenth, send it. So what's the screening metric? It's 395.0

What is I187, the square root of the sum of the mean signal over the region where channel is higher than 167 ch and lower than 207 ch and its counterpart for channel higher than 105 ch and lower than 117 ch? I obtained 27.5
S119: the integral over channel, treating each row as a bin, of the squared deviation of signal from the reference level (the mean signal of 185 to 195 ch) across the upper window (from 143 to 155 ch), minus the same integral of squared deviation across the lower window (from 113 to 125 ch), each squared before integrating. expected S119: 1629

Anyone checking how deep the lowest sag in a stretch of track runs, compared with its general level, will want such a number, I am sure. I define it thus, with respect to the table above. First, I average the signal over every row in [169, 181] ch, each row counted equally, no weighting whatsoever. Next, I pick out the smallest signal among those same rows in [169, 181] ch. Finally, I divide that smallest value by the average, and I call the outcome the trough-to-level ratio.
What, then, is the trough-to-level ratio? 0.960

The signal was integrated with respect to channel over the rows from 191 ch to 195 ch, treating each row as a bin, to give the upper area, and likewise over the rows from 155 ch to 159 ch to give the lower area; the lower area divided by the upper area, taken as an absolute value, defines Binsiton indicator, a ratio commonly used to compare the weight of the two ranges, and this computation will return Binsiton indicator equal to 1.03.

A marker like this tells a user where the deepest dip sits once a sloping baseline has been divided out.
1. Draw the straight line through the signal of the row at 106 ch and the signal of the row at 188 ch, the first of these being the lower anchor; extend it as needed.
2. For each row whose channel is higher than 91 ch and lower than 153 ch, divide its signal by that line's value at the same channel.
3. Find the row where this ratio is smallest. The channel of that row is 98 ch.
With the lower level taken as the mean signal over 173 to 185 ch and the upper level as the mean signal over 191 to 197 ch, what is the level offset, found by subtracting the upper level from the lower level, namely 20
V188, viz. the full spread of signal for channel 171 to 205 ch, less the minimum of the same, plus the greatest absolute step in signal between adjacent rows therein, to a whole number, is -240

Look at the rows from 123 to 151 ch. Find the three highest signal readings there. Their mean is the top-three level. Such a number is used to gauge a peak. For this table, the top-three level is 399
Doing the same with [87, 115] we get 392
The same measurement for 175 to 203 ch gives 409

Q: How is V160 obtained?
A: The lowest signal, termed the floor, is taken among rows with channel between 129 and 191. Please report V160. 350.4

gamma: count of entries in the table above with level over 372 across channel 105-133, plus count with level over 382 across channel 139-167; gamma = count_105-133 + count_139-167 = 16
